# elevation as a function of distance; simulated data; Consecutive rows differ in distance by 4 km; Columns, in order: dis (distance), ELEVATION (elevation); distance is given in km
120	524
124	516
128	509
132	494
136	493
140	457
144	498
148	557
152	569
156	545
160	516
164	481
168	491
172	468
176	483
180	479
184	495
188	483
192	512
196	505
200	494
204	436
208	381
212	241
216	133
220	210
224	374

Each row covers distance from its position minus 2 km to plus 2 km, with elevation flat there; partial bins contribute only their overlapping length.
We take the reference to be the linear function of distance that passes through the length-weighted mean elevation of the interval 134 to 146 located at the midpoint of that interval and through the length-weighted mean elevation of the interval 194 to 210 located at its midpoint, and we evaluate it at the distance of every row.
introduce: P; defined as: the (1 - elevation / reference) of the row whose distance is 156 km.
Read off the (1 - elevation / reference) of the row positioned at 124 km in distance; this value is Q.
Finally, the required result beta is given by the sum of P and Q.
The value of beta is -0.2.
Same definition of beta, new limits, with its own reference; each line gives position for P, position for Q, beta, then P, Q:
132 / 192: -0.1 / -0.02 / -0.12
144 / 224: 0.1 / -0.04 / 0.16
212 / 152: 0.3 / 0.46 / -0.19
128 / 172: 0.0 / -0.04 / 0.00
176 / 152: -0.2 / -0.04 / -0.19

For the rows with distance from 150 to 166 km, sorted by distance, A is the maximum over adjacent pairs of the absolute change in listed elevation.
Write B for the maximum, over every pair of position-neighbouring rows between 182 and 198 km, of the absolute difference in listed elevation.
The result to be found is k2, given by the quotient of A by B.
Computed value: 1.2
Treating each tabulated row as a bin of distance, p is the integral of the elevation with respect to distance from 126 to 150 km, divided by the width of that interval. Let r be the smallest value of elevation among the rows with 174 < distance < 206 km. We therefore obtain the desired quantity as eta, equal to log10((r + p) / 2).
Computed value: 2.67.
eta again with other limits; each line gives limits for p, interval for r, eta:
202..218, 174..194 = 2.59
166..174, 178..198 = 2.68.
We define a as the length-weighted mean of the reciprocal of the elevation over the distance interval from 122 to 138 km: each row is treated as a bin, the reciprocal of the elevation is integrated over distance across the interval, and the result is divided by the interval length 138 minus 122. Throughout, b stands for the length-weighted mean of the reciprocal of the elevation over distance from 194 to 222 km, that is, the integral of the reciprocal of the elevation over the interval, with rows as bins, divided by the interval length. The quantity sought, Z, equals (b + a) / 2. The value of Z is 0.0028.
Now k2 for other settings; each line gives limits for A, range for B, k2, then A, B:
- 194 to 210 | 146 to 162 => 2.0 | 58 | 29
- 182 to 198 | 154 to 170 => 0.8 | 29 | 35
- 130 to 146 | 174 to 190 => 2.6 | 41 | 16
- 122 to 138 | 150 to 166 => 0.4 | 15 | 35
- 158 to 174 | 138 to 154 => 0.6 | 35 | 59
